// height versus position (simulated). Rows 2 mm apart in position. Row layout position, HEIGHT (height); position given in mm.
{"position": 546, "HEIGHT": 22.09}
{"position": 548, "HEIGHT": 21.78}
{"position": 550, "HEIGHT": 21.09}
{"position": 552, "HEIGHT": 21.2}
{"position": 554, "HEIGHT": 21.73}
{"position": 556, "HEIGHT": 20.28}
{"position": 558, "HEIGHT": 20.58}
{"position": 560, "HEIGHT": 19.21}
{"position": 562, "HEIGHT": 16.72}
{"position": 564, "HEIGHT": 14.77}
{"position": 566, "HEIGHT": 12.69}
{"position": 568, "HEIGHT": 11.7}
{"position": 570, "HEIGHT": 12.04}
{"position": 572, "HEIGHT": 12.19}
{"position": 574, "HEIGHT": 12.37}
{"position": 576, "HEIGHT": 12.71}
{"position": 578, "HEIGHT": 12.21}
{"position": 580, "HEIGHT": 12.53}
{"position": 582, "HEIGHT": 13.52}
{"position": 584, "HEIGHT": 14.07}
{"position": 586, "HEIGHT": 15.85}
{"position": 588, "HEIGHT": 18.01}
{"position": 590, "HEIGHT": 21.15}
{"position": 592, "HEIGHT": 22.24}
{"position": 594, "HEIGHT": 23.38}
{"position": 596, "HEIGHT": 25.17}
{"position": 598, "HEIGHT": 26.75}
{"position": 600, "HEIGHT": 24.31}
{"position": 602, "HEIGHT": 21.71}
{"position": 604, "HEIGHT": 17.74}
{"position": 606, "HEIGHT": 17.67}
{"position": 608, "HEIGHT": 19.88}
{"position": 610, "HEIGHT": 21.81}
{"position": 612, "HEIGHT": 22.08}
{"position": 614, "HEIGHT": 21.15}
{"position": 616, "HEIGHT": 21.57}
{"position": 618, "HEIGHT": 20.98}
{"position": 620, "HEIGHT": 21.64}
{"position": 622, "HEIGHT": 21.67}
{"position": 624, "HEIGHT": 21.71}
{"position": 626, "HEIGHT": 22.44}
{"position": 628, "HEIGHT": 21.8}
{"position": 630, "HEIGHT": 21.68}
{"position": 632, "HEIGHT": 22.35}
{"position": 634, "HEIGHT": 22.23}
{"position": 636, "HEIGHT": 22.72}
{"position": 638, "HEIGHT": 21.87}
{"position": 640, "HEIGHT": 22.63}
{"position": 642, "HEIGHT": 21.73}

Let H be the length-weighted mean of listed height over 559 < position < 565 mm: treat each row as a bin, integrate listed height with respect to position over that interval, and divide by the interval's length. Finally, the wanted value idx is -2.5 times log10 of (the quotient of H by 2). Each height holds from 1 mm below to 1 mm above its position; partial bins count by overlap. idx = -2.3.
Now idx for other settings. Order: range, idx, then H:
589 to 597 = -2.7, 23.0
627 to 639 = -2.6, 22.1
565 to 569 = -2.0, 12.2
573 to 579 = -2.0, 12.4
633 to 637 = -2.6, 22.5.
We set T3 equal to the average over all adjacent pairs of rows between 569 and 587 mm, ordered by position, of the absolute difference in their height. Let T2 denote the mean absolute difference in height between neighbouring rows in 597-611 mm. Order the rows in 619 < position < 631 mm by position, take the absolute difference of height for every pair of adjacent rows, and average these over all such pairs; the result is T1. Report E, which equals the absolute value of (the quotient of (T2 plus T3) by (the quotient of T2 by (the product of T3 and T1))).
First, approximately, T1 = 0.3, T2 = 2.20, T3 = 0.6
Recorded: 0.2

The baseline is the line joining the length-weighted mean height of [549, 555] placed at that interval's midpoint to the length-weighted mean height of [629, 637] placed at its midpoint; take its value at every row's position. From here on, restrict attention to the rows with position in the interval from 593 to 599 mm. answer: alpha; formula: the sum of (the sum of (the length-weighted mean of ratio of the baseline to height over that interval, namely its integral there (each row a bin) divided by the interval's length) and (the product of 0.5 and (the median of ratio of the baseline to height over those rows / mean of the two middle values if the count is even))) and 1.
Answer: 2.3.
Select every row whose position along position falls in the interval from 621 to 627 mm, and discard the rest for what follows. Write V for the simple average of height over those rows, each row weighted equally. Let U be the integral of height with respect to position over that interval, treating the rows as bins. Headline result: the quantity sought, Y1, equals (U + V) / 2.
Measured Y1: 77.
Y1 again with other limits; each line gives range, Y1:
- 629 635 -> 77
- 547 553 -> 75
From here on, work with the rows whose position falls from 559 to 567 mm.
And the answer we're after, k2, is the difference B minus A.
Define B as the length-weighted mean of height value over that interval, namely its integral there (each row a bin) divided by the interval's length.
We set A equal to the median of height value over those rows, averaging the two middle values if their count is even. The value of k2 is 0.10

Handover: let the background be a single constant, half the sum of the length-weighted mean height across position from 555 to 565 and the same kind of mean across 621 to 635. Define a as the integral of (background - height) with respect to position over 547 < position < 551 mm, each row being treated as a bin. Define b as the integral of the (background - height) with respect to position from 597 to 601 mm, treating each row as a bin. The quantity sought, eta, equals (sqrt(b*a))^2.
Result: 111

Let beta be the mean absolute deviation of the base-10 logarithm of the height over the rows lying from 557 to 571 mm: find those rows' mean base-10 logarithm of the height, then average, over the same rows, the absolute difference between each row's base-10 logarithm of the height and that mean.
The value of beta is 0.082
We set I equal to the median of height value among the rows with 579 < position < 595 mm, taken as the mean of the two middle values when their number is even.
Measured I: 17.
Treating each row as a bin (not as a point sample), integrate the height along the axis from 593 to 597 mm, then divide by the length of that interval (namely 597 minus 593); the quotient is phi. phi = 24.3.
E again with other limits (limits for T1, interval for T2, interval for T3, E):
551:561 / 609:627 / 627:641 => 1.0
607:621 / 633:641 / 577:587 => 1.7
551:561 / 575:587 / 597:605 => 12.7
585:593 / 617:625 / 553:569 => 23.4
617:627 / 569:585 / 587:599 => 3.2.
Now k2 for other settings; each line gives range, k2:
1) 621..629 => 0.15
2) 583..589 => 0.13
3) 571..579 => 0.08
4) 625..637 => -0.09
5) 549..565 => -0.98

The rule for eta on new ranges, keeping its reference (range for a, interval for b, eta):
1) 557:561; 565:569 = 32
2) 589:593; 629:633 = 46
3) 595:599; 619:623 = 140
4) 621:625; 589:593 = 38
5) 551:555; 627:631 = 34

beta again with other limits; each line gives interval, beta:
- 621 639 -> 0.007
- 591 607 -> 0.051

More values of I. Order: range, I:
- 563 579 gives 12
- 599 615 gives 21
